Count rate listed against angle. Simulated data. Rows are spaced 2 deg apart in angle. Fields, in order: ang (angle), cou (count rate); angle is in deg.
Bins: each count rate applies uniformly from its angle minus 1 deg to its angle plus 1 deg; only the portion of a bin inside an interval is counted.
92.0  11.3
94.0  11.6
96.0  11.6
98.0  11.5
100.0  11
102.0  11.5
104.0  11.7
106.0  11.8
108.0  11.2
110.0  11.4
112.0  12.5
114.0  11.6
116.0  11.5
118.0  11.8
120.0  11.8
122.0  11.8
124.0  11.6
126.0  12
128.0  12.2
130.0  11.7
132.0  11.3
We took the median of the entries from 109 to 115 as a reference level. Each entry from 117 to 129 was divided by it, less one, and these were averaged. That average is 0.0230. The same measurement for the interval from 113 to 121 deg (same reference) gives 0.0065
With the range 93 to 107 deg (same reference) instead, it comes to -0.0062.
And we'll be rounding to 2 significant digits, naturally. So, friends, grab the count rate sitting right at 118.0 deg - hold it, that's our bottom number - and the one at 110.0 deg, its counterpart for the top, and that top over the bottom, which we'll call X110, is 0.97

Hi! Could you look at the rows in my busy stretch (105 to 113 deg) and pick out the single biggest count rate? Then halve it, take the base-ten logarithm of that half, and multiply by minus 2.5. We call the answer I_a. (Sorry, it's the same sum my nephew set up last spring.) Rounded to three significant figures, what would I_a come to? -1.99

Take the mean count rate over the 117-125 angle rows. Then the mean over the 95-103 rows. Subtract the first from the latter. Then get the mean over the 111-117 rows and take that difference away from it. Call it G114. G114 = 12.22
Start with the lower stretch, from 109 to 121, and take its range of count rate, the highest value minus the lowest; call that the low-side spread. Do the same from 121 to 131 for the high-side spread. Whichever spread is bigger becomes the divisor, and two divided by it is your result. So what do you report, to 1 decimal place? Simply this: 1.8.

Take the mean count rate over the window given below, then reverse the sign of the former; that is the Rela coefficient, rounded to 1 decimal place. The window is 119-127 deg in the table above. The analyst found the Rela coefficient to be -11.8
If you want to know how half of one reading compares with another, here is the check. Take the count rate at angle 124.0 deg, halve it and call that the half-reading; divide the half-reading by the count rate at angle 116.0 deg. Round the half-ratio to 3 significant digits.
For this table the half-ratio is 0.504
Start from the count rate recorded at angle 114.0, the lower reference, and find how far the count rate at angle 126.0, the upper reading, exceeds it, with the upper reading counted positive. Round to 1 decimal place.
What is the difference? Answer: 0.4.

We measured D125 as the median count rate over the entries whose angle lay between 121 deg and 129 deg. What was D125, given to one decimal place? 11.9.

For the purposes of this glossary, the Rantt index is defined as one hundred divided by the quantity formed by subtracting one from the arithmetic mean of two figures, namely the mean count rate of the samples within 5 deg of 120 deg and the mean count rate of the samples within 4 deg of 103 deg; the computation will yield 9.43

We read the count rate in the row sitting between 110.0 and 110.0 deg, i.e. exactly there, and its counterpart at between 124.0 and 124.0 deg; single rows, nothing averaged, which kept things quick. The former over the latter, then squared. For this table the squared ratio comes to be 0.97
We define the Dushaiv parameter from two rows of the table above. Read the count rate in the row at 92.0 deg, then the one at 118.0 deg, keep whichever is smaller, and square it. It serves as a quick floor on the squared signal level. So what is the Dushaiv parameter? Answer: 128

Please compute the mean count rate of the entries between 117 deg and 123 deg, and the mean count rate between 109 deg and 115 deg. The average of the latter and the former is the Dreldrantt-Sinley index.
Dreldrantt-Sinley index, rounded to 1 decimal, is 11.8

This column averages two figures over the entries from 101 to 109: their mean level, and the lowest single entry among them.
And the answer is 11.4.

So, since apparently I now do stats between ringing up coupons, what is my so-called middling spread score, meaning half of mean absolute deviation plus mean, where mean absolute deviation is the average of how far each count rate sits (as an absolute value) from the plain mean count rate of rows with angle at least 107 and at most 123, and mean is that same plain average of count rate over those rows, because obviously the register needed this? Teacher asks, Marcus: 5.99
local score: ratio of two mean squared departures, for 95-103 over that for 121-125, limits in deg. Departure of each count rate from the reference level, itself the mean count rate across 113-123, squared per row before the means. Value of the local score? 14.5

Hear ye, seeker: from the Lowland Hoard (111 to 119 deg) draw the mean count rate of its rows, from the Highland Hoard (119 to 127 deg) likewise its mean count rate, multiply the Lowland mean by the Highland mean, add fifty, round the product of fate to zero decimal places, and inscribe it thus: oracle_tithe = 190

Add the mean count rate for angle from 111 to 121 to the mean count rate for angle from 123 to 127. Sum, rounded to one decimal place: 23.6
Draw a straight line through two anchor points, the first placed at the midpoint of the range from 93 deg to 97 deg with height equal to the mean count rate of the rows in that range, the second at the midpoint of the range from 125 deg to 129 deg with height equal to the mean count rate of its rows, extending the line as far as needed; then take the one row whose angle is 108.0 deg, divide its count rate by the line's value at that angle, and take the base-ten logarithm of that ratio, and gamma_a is -0.023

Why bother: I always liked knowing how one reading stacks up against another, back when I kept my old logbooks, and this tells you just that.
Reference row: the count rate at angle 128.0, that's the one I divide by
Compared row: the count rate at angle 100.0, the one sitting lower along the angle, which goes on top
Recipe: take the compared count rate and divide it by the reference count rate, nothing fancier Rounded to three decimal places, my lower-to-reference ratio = 0.902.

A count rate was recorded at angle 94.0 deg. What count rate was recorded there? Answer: 11.6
